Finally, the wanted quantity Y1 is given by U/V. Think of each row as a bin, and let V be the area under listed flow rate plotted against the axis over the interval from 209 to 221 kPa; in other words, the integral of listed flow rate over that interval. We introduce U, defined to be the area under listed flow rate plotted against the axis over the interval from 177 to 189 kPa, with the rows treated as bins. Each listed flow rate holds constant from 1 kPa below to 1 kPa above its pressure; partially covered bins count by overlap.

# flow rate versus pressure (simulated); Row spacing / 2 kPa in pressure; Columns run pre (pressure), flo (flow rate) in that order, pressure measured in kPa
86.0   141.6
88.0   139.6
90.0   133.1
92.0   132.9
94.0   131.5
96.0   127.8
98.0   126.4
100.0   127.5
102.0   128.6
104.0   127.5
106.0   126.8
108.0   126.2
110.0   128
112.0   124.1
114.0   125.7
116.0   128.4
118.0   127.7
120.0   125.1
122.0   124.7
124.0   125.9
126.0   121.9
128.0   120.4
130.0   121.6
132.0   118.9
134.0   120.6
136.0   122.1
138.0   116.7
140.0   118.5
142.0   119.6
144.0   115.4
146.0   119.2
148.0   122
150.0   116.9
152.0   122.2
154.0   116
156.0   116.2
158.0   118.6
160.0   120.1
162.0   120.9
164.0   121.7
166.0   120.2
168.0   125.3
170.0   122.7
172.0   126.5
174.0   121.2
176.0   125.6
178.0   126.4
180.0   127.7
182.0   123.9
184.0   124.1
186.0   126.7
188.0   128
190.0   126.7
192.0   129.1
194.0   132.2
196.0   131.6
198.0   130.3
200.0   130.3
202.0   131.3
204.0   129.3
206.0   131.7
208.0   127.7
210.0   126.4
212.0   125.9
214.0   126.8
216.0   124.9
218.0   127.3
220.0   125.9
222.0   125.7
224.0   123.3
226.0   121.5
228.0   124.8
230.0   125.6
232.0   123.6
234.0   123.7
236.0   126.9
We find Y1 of 1.00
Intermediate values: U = 1514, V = 1514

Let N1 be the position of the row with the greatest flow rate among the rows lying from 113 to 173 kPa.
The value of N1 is 116.0 kPa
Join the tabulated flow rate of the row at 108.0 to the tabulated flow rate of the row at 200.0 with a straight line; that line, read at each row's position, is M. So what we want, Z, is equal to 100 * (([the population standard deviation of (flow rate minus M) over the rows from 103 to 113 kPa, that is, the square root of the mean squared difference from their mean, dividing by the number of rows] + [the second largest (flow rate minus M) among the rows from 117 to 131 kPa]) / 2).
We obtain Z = 21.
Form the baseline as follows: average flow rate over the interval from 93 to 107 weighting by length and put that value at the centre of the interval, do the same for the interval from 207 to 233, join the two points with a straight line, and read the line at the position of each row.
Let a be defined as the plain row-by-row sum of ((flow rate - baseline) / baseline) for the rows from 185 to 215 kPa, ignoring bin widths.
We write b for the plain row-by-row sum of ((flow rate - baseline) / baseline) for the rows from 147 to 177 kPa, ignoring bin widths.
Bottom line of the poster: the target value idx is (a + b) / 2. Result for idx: -0.14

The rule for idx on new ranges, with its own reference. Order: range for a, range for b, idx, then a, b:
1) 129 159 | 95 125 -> -0.54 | -1.0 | -0.1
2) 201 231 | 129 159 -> -0.41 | 0.1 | -1.0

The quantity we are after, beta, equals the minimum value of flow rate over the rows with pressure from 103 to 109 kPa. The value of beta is 126.2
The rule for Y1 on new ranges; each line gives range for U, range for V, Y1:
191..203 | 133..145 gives 1.10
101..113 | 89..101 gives 0.98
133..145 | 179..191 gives 0.94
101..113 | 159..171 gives 1.04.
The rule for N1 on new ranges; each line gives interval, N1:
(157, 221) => 194.0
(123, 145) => 124.0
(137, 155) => 152.0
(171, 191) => 188.0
